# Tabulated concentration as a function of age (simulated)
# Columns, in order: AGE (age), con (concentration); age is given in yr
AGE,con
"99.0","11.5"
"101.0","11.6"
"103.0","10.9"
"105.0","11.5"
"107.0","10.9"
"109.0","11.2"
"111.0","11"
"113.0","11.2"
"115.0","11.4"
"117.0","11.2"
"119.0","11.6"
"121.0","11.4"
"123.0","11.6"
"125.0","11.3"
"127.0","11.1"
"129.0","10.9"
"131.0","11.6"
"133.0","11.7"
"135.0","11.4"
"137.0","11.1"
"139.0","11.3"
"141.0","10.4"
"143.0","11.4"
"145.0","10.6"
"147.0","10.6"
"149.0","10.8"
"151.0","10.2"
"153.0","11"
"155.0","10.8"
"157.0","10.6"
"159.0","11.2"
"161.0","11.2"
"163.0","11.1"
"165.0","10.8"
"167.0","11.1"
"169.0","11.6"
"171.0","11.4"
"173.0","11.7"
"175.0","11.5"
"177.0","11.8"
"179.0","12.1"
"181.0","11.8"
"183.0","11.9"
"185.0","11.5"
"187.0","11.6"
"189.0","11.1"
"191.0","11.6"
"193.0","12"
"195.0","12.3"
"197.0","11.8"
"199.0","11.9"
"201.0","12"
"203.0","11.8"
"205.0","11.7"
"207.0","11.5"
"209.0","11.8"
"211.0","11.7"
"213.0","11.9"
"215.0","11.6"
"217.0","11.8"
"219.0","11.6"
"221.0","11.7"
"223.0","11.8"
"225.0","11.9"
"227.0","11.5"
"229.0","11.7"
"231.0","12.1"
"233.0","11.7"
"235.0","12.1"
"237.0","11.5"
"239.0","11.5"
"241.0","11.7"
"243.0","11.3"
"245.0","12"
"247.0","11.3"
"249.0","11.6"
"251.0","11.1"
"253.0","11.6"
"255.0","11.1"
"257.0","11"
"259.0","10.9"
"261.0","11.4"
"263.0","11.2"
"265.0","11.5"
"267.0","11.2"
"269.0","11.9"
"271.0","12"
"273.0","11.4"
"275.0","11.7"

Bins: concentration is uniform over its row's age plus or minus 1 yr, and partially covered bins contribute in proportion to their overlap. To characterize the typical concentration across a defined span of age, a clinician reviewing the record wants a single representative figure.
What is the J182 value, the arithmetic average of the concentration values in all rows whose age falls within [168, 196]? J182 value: 11.7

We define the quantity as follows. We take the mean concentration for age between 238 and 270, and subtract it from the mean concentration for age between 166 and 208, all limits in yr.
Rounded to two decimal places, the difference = 0.31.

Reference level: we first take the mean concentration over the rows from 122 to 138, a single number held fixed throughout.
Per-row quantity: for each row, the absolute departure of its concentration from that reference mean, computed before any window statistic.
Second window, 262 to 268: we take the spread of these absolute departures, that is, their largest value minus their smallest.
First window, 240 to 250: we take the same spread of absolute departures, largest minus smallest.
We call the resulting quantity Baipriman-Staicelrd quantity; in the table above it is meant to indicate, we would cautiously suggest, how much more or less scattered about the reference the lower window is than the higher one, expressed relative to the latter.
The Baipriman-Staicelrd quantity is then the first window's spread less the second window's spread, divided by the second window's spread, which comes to 24.0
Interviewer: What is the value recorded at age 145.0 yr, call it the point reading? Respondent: 10.6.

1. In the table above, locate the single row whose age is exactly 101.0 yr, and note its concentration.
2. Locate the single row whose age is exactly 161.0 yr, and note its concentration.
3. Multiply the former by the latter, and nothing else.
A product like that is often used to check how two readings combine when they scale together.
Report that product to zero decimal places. 130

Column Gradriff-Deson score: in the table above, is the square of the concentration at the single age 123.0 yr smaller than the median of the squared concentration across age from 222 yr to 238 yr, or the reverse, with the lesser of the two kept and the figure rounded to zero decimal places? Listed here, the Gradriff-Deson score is 135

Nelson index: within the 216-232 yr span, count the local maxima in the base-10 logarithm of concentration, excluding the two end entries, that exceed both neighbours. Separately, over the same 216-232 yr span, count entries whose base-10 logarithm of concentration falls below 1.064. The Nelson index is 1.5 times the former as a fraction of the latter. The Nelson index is 1.5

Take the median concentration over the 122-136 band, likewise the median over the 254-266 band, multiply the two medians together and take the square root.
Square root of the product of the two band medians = 11.3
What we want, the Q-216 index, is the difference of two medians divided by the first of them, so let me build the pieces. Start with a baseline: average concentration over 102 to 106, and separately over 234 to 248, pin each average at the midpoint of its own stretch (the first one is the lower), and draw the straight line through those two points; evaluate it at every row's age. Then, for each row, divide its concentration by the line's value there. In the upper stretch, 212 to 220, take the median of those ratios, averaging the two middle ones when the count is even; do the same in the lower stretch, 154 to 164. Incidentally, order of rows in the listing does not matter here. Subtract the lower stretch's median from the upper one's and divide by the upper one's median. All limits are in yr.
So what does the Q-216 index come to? 0.037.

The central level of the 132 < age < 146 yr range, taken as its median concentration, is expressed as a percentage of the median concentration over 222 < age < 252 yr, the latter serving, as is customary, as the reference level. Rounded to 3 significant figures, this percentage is 96.6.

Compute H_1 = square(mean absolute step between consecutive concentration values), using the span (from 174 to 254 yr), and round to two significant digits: 0.090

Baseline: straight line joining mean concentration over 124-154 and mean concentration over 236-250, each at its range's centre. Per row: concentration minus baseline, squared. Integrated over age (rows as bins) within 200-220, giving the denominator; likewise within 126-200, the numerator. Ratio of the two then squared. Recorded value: 30.5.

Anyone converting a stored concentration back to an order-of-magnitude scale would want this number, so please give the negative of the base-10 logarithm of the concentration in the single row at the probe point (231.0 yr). -1.08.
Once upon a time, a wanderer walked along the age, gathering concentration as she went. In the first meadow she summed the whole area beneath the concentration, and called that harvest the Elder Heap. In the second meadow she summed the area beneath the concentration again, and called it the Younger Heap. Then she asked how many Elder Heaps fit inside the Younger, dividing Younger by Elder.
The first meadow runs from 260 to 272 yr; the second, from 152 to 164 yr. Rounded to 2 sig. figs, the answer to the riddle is 0.95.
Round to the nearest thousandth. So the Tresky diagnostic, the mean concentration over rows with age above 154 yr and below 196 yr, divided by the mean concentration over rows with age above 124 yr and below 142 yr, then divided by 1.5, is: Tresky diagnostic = 0.682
